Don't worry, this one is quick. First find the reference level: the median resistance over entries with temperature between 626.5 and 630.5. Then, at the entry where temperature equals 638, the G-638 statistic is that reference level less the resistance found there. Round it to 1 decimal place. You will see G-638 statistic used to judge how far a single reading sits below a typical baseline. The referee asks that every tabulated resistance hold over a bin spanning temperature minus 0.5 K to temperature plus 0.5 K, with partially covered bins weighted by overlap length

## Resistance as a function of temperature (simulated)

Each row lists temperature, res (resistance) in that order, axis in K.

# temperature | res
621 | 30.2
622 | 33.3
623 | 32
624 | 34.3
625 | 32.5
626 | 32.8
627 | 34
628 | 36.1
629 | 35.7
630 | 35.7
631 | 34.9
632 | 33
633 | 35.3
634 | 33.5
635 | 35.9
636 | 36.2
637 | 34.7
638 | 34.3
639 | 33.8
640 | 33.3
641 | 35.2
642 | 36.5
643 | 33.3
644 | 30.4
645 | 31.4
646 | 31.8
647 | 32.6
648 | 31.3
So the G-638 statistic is 1.4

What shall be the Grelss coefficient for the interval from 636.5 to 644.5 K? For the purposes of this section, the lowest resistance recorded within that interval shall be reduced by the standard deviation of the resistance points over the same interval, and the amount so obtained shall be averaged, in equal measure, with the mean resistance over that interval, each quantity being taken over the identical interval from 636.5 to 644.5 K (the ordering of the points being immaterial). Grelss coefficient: 31.3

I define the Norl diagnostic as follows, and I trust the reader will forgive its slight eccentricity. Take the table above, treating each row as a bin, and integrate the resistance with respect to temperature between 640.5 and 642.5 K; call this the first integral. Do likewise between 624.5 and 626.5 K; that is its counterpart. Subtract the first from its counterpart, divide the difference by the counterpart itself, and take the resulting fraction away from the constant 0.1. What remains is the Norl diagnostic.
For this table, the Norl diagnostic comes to 0.20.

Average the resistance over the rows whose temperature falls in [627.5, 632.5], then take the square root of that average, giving 5.92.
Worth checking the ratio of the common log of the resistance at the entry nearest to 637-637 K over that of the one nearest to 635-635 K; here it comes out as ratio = 0.99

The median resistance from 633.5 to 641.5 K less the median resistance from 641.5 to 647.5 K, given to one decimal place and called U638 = 2.3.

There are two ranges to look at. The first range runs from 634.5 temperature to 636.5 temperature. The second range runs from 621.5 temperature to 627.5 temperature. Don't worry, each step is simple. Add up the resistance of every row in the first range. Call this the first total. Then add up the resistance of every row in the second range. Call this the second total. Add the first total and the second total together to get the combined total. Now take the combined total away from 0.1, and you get -271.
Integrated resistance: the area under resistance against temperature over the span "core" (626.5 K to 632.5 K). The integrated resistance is 209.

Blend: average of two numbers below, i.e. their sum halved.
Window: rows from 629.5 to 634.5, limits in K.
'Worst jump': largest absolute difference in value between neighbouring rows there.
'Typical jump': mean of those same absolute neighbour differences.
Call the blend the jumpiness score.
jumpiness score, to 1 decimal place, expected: 2.0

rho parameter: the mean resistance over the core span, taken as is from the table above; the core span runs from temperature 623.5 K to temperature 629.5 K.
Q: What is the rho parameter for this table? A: 34.2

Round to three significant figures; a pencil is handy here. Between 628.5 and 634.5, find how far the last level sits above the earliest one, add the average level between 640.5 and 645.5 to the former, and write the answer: 31.2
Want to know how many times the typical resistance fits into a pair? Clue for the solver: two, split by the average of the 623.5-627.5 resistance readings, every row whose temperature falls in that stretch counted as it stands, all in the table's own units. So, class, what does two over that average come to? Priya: 0.0599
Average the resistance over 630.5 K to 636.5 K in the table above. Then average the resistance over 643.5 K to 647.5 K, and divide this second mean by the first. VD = 0.91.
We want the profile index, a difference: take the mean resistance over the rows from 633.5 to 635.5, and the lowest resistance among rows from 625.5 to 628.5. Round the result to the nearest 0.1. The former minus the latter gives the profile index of 1.9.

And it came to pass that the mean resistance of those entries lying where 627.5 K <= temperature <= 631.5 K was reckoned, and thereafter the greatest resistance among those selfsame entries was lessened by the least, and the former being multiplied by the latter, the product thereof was 43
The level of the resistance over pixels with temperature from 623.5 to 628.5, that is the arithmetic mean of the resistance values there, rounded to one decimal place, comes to 33.9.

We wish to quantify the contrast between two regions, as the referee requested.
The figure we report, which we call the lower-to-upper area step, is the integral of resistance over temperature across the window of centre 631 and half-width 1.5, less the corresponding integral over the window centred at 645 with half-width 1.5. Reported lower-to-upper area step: 10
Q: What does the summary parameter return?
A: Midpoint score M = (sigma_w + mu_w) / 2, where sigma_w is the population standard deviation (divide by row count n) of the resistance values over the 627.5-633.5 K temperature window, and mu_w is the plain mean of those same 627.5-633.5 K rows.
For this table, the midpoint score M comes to 18.1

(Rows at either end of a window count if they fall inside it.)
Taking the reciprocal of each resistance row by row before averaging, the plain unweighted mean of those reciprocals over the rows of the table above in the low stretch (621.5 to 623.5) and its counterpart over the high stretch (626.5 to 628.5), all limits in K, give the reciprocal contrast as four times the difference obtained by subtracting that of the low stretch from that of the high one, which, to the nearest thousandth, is -0.008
